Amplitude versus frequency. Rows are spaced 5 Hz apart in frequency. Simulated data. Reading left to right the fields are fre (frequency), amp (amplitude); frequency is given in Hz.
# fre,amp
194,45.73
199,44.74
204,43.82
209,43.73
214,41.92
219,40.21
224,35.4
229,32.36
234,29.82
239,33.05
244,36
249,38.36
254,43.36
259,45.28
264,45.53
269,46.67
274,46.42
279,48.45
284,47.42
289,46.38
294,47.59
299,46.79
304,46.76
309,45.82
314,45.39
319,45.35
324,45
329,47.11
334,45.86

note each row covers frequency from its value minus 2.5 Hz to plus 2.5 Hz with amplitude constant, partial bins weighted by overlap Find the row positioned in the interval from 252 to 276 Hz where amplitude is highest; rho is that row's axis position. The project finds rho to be 269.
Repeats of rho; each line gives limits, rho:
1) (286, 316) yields 294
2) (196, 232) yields 199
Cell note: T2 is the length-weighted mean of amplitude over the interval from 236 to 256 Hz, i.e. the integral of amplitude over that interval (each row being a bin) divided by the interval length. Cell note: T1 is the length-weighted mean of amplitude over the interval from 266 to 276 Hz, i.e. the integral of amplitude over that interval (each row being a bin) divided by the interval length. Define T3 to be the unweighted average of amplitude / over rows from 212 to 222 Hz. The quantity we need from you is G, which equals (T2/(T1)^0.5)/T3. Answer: 0.133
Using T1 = 47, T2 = 37.4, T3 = 41.1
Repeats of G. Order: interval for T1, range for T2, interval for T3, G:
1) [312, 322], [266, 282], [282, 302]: 0.149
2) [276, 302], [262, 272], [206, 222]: 0.160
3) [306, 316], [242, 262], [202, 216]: 0.141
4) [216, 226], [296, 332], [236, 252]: 0.208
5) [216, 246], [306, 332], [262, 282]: 0.166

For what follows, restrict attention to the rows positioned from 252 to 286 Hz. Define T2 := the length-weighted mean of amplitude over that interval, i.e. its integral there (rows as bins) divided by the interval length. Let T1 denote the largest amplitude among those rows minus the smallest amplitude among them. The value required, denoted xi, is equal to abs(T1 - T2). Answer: 41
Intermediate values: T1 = 5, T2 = 46.2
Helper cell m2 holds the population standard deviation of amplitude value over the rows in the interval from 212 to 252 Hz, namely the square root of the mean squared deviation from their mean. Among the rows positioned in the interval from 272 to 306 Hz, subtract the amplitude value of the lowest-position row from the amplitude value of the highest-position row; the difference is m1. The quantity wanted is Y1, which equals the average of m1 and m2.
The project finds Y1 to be 2.1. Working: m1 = 0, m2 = 3.9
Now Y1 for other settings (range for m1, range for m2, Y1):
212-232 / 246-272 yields -3.3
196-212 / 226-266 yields 2.4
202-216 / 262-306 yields -0.6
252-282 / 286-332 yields 3.0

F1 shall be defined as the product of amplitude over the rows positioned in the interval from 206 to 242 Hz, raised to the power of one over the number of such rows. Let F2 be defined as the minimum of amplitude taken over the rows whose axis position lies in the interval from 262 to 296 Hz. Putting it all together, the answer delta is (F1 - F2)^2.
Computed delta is 85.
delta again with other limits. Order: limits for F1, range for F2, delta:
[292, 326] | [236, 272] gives 170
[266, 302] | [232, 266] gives 299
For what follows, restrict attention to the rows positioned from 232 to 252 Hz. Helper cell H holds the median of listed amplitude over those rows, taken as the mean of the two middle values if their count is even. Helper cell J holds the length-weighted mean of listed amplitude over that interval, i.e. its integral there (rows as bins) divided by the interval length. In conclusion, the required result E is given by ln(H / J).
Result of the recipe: -0.003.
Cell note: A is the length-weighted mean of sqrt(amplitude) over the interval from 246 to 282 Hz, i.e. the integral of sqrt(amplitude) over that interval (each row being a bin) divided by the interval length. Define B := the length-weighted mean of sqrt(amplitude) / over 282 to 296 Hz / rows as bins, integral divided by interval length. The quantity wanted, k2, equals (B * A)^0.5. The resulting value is 6.77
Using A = 6.69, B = 6.86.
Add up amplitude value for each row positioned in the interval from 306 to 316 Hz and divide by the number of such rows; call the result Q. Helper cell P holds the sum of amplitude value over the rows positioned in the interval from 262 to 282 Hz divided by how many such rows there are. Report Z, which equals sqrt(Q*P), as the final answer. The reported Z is 46.2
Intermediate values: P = 46.8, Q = 45.6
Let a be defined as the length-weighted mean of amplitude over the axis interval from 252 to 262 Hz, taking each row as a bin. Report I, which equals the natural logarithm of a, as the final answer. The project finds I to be 3.79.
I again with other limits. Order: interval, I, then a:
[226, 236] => 3.45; 31.4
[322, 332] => 3.83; 46.1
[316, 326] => 3.81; 45.2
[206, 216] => 3.76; 42.9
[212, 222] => 3.71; 40.7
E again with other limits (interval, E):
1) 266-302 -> -0.006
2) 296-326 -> -0.006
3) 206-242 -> -0.037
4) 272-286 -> -0.001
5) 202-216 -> 0.013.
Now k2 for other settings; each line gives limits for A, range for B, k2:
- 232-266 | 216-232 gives 6.10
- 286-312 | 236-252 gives 6.39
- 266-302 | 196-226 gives 6.66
